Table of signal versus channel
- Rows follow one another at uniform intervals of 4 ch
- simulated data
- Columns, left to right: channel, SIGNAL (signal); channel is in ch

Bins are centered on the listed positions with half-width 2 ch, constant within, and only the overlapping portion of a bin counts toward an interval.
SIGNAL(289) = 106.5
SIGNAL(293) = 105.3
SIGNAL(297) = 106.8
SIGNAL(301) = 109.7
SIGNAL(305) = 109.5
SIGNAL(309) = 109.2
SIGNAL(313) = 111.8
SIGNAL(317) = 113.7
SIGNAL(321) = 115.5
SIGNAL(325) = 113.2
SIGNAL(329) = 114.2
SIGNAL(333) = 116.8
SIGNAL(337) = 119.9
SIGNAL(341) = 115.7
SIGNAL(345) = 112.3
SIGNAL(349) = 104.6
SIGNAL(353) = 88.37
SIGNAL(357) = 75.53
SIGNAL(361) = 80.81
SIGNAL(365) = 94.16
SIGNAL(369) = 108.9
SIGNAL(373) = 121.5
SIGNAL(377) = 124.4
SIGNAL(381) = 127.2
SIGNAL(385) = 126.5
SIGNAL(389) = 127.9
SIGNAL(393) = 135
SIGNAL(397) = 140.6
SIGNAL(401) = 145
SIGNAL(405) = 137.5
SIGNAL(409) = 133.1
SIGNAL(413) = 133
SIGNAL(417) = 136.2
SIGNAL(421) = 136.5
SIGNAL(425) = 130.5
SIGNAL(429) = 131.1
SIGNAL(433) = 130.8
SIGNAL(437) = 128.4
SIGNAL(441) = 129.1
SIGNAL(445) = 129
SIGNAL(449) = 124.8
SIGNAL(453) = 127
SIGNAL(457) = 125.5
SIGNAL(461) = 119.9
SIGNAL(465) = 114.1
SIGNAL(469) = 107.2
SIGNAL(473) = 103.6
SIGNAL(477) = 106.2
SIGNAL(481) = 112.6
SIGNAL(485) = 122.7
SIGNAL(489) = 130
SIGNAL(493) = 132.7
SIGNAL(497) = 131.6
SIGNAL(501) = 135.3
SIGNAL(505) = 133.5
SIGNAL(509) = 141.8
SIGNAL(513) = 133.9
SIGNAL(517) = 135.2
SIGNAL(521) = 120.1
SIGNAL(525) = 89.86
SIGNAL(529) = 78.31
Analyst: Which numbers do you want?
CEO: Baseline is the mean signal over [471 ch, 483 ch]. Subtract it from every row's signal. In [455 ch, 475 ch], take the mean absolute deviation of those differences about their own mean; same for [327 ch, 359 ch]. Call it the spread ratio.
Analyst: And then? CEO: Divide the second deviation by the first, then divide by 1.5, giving 1.2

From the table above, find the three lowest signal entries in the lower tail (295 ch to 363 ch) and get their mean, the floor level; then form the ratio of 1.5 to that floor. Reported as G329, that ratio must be 0.018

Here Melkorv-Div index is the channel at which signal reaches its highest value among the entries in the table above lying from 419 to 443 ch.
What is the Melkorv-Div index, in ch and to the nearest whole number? 421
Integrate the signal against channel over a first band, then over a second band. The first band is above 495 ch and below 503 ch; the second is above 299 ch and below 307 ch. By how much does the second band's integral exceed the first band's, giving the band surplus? -191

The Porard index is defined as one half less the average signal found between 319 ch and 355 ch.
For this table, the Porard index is -111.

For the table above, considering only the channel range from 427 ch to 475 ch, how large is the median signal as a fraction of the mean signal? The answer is 1.03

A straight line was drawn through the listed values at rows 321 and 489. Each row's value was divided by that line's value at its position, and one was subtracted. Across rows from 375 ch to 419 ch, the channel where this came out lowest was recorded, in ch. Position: 377 ch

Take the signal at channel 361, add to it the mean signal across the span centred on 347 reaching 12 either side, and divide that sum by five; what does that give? 36.7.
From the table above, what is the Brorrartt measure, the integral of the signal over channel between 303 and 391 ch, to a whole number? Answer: 9727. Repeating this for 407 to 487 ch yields 9925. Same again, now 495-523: 3726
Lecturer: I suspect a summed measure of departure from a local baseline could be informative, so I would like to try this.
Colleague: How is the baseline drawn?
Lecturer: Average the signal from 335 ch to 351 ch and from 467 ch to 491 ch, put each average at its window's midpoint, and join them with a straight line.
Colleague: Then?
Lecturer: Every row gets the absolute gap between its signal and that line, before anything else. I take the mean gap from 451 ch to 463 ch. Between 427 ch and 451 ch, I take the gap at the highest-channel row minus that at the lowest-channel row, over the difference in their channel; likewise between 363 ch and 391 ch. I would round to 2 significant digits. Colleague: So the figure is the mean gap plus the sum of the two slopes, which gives 10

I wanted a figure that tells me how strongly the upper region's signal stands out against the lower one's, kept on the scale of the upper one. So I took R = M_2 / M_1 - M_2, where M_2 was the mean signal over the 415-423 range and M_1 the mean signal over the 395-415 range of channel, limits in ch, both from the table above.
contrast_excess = -135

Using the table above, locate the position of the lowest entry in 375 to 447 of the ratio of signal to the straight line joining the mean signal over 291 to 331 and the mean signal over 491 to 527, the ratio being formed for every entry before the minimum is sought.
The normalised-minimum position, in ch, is 445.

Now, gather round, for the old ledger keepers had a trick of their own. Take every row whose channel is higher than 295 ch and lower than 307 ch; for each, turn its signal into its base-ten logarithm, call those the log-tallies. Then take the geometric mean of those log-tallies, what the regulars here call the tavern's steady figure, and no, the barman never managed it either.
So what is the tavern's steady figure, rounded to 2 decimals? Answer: 2.04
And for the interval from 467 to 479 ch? 2.02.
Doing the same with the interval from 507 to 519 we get 2.14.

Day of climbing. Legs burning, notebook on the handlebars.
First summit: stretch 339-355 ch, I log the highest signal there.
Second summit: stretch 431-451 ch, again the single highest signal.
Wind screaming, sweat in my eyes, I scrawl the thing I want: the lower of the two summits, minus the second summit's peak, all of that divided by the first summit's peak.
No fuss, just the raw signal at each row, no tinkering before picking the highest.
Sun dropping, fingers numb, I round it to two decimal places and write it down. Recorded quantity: -0.13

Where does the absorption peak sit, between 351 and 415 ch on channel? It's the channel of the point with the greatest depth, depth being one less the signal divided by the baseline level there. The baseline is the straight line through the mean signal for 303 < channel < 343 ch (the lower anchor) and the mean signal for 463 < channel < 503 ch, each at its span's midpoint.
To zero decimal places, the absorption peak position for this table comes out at 357 ch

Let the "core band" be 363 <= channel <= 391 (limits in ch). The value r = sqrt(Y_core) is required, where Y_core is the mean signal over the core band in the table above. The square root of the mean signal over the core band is 10.9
